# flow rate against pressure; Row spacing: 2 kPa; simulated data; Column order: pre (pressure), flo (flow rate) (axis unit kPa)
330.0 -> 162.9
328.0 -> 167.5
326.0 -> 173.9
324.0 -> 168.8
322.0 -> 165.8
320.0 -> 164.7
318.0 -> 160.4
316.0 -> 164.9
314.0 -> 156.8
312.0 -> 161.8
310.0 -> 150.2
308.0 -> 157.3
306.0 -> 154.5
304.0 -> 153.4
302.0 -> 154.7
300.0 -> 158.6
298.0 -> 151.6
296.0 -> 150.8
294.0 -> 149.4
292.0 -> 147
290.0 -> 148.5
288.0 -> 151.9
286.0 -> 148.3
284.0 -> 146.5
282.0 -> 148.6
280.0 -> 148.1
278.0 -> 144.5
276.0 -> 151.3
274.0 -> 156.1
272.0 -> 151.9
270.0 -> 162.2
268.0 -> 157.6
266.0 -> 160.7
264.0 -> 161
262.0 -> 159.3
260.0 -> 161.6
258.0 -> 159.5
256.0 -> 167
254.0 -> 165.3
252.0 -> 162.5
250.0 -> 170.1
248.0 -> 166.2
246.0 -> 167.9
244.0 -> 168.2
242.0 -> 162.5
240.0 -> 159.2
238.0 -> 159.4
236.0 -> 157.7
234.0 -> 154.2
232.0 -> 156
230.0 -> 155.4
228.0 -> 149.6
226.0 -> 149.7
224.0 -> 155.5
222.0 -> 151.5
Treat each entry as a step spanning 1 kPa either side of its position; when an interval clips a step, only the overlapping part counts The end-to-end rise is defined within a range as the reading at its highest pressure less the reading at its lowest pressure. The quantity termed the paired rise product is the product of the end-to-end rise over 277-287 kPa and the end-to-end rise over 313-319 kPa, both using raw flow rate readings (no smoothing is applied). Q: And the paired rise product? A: 14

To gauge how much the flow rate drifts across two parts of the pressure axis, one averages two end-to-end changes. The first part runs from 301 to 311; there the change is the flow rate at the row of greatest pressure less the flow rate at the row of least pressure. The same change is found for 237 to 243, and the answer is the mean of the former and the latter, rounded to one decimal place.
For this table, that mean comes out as -0.7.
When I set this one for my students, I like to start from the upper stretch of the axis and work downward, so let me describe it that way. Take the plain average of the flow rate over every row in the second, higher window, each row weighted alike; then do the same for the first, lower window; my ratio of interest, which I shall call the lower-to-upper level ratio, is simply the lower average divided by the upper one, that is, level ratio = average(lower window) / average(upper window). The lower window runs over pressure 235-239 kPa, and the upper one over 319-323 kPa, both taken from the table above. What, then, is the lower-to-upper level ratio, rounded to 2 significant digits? 0.96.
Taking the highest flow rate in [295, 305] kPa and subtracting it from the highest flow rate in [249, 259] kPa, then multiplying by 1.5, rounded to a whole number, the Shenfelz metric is 17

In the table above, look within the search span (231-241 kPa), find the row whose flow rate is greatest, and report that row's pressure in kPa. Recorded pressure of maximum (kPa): 238.0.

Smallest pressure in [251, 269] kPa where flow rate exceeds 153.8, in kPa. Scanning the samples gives 252.0 kPa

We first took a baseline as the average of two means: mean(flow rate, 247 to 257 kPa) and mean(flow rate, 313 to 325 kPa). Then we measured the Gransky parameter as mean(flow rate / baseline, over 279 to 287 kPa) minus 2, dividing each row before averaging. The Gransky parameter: -1.10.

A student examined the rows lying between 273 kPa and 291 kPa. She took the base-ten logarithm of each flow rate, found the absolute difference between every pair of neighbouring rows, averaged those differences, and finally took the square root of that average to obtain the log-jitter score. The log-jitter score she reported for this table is 0.098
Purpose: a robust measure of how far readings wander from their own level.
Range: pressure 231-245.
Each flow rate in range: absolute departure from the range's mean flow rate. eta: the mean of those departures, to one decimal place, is 3.3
